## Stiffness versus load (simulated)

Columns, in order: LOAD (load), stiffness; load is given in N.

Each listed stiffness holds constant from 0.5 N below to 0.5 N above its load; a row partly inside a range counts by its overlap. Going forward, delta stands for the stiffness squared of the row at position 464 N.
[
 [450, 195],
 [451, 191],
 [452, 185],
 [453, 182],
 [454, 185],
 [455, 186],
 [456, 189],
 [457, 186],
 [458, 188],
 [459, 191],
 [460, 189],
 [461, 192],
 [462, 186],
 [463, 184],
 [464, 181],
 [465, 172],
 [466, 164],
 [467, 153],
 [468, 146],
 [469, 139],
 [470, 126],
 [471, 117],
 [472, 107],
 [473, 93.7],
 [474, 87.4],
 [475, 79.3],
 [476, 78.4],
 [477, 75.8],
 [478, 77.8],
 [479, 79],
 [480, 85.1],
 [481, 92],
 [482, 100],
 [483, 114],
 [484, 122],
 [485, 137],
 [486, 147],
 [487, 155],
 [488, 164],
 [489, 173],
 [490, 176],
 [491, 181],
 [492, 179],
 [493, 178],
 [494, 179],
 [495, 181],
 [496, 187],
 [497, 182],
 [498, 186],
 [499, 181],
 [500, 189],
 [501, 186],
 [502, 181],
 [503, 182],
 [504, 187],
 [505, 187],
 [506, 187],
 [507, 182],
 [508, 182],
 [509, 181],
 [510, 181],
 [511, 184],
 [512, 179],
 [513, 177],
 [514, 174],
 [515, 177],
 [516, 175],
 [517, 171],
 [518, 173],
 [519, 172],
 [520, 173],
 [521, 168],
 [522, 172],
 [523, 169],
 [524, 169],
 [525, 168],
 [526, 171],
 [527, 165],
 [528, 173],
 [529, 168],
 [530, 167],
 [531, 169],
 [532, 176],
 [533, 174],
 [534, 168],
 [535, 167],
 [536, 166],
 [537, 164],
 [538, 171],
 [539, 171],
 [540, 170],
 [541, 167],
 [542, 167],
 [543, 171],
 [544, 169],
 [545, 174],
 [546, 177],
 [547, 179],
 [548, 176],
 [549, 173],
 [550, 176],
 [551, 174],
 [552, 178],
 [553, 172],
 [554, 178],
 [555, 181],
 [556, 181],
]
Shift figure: 32761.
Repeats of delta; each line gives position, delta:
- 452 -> 34225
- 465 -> 29584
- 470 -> 15876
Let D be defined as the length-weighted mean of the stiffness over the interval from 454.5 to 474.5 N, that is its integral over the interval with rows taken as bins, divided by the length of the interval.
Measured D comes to 159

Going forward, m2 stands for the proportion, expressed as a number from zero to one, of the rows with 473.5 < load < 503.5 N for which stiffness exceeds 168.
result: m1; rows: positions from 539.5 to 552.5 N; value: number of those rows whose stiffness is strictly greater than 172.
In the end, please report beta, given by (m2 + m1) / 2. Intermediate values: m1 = 8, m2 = 0.50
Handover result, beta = 4.25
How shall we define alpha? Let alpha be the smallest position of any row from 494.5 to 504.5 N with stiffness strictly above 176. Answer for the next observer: 495 N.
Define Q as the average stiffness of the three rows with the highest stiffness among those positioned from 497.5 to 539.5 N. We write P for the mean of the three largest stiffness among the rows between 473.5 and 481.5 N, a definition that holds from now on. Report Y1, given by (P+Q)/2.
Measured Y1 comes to 138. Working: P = 88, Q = 188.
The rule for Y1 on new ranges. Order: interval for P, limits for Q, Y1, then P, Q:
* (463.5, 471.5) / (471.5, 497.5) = 178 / 172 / 183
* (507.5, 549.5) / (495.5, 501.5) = 185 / 182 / 187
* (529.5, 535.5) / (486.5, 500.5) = 180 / 173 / 187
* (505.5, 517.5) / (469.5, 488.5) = 170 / 184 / 155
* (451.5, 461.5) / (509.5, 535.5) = 186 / 191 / 181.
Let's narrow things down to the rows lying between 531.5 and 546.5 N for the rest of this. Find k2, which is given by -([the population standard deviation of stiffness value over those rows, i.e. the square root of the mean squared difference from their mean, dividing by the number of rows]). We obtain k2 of -3.7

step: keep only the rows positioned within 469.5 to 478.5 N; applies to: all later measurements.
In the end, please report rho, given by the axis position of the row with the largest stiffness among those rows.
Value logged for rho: 470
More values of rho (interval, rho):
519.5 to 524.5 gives 520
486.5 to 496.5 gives 496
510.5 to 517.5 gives 511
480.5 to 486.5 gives 486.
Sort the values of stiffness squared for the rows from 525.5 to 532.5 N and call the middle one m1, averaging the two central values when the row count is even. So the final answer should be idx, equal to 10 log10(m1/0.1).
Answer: 54.6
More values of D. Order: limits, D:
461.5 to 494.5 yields 134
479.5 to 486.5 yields 114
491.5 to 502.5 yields 183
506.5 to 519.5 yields 178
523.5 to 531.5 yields 169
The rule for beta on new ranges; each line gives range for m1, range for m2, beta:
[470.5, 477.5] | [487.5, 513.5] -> 0.48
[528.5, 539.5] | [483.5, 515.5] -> 1.42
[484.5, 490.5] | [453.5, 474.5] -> 1.29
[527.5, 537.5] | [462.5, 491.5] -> 1.60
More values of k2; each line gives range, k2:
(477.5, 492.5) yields -37.4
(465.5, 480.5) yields -30.1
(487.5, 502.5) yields -6.0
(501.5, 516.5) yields -4.0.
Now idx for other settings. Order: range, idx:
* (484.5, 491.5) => 54.3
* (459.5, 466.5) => 55.3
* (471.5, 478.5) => 48.0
